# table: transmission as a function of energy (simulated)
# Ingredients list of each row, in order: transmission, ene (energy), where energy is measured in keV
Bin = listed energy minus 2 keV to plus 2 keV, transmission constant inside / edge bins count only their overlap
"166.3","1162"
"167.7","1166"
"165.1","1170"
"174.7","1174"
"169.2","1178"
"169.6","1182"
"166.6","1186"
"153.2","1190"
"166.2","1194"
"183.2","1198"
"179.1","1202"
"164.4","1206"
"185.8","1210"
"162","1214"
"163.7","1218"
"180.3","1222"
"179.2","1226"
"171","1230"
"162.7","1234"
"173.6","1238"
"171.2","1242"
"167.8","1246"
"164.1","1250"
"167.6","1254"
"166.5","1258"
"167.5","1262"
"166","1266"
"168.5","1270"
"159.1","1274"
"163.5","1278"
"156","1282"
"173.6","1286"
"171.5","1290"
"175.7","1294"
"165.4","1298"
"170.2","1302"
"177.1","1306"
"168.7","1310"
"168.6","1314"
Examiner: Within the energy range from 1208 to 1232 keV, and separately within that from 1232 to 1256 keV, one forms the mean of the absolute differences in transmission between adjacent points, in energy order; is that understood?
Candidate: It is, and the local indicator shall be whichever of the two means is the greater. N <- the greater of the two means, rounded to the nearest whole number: 10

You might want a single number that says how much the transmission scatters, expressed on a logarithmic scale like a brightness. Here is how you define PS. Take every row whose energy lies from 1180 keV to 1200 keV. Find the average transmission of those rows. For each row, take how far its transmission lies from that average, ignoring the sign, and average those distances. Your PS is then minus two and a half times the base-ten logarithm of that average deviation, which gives -2.1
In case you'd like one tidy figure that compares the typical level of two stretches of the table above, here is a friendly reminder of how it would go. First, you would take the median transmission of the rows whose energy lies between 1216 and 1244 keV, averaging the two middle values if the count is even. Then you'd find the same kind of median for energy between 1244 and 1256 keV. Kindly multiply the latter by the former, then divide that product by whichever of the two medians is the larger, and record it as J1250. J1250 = 167.6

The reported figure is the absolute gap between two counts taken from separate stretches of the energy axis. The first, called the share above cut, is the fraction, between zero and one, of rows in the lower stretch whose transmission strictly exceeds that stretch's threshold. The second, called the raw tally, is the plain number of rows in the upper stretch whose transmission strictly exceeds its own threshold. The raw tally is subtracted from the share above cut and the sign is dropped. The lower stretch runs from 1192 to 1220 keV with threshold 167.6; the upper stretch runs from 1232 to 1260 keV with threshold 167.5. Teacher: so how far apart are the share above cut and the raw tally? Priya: 3.6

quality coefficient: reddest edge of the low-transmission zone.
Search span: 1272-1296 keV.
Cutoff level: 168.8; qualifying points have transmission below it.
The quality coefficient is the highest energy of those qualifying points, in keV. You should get 1282 keV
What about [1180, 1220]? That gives 1218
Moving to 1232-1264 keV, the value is 1262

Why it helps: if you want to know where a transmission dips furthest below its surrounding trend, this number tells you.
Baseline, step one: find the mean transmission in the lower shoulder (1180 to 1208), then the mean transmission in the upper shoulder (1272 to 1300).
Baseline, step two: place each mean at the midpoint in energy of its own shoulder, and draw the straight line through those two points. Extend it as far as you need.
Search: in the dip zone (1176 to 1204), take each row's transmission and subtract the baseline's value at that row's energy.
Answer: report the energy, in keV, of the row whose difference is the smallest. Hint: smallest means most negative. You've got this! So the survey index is 1190 keV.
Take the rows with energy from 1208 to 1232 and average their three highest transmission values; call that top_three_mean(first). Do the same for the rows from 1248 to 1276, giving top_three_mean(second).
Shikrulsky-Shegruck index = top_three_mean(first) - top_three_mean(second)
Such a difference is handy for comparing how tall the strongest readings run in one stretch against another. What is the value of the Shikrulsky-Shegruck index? 14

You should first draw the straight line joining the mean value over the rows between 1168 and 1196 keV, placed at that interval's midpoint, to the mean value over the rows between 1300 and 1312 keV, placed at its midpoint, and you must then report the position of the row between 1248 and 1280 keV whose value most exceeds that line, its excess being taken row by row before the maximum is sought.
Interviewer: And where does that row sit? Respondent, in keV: 1270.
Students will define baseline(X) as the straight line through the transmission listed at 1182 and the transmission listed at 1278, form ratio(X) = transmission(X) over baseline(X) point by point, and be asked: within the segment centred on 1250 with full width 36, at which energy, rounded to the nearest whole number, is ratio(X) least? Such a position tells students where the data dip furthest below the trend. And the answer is 1234 keV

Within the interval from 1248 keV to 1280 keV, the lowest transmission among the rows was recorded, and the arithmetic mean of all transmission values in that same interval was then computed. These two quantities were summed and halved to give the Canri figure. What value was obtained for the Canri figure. 162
